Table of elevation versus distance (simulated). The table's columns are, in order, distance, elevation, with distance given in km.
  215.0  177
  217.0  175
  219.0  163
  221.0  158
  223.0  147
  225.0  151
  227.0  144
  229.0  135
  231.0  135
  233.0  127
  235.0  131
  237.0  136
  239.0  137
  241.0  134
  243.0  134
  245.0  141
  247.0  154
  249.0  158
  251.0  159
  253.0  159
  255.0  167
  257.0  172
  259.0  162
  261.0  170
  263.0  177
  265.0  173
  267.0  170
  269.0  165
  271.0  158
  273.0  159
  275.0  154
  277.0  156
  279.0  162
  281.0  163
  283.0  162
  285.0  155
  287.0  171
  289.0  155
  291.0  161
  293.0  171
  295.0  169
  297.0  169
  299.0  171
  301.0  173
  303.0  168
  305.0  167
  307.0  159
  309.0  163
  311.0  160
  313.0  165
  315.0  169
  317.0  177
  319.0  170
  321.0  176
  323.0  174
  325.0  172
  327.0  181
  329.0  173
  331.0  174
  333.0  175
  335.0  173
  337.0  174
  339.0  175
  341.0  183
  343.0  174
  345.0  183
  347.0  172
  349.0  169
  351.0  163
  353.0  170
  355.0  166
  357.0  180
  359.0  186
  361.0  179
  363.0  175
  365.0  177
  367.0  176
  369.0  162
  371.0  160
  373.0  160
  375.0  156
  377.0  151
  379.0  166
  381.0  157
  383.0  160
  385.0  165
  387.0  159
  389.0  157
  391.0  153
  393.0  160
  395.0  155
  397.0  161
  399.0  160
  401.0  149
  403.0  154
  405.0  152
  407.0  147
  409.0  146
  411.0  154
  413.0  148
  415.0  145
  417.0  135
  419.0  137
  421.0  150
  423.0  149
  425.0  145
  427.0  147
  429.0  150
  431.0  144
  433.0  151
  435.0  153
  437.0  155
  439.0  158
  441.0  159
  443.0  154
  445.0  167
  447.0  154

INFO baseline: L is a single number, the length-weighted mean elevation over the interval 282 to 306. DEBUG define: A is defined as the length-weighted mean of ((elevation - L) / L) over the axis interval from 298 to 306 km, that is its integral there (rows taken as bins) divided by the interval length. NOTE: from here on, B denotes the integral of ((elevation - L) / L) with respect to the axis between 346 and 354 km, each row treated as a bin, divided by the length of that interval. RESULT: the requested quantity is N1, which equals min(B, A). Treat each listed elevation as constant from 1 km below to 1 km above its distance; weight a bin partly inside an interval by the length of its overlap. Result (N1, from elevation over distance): 0.02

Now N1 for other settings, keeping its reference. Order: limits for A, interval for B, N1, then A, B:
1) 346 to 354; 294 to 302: 0.02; 0.02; 0.03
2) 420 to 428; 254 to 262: -0.11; -0.11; 0.01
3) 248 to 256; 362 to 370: -0.03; -0.03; 0.04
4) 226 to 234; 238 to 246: -0.19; -0.19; -0.18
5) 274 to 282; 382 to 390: -0.04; -0.04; -0.03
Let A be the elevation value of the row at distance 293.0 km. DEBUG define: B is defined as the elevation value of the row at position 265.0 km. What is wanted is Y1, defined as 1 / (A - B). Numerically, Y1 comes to -0.5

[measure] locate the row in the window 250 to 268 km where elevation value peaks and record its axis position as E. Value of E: 263.0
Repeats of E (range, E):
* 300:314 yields 301.0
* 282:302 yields 301.0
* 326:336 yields 327.0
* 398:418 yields 399.0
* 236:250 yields 249.0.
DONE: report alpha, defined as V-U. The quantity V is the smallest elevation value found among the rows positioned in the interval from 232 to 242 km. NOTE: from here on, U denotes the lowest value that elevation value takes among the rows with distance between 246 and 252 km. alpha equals -27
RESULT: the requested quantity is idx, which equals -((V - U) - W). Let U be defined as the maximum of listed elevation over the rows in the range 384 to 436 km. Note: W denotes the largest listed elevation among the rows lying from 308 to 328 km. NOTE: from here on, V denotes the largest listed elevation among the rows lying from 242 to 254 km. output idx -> 187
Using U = 165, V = 159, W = 181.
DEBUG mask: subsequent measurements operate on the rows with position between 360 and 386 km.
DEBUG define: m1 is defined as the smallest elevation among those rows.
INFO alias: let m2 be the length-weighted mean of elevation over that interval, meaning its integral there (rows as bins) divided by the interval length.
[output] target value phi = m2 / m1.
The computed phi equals 1.09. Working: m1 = 151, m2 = 165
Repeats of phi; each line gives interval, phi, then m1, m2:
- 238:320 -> 1.21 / 134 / 162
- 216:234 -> 1.17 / 127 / 148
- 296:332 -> 1.07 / 159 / 170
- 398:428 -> 1.10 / 135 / 148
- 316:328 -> 1.03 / 170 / 175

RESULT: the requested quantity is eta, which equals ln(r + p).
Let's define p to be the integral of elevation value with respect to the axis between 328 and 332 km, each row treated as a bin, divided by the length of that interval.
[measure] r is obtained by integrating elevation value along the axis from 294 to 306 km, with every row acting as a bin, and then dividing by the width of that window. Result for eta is 5.84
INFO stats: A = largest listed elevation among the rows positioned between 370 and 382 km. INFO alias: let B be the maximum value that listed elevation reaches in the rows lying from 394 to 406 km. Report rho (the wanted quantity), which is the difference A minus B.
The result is 5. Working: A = 166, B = 161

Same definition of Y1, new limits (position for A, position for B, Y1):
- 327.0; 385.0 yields 0.1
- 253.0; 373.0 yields -1.0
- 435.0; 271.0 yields -0.2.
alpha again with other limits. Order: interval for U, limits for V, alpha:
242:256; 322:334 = 38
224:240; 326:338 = 46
